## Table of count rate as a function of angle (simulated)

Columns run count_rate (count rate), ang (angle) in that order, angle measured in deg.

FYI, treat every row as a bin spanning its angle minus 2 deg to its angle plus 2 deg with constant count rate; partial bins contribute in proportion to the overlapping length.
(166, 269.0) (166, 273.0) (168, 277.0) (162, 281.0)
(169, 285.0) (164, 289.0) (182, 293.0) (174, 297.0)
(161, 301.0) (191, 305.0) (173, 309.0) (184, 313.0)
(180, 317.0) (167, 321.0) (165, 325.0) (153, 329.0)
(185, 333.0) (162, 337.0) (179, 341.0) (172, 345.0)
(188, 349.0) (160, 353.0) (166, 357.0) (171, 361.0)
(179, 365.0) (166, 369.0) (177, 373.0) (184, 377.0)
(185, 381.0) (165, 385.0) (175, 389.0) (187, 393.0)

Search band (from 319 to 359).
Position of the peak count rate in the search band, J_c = 349.0 deg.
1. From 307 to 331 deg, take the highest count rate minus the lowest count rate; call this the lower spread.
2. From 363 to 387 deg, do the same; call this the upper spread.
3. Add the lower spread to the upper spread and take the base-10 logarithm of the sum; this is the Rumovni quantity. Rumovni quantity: 1.71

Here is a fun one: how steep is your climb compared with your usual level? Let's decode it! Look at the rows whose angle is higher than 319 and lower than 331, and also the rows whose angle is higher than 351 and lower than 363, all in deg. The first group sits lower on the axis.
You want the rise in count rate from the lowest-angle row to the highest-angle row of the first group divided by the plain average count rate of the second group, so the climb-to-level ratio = -0.08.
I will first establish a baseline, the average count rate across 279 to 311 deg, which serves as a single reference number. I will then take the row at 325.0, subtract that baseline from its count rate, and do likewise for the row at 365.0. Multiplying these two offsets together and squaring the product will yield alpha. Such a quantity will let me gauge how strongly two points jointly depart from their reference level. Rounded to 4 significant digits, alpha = 2401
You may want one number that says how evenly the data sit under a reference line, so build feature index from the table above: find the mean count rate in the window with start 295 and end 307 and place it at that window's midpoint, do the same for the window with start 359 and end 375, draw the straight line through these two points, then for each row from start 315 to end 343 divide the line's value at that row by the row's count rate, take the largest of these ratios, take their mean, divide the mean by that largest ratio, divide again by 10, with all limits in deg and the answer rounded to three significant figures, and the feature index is 0.0903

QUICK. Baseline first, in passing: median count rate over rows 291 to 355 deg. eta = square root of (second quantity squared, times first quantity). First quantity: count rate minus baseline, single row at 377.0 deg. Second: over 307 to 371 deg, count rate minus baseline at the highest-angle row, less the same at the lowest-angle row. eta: 23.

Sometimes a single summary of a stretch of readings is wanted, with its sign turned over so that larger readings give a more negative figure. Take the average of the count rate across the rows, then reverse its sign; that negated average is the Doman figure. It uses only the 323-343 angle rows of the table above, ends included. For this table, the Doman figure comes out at -169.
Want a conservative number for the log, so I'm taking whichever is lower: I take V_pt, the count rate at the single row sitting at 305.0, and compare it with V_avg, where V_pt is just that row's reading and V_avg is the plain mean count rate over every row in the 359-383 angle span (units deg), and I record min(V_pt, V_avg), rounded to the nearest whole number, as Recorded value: 177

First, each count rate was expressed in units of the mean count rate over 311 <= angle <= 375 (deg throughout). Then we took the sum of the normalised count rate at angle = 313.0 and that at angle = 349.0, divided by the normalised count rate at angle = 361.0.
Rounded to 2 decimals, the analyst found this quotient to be 2.18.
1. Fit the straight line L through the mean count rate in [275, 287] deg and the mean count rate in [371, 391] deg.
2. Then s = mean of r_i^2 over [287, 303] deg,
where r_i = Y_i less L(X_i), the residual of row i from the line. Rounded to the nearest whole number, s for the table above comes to 77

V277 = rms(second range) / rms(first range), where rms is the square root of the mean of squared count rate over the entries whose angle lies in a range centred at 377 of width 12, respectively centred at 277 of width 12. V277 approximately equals 1.10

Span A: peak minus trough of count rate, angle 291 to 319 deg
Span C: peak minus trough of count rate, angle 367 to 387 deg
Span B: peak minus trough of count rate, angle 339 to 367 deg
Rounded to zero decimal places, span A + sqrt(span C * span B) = 54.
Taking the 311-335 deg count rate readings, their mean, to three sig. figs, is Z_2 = 172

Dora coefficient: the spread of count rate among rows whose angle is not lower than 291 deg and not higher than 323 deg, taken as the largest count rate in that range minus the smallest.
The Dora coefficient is 30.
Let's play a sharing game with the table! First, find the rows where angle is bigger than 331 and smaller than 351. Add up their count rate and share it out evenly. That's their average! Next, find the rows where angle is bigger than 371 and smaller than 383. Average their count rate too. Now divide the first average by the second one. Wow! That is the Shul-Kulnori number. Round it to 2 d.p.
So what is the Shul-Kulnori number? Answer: 0.97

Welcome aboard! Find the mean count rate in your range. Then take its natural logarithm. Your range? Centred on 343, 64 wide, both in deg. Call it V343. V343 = 5.15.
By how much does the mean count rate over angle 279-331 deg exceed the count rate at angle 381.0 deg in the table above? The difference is -14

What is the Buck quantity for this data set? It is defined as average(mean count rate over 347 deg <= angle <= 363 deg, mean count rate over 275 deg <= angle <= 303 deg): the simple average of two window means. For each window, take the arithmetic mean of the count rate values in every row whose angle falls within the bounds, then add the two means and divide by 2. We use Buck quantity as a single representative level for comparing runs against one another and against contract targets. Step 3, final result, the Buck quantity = 169.9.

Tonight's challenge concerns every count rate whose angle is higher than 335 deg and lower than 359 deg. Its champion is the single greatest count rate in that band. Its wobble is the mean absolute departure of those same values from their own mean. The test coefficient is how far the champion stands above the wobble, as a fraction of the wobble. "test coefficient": 21.1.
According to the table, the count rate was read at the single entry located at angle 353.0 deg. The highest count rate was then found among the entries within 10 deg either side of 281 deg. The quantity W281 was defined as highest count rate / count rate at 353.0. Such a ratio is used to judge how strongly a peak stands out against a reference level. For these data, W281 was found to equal 1.06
